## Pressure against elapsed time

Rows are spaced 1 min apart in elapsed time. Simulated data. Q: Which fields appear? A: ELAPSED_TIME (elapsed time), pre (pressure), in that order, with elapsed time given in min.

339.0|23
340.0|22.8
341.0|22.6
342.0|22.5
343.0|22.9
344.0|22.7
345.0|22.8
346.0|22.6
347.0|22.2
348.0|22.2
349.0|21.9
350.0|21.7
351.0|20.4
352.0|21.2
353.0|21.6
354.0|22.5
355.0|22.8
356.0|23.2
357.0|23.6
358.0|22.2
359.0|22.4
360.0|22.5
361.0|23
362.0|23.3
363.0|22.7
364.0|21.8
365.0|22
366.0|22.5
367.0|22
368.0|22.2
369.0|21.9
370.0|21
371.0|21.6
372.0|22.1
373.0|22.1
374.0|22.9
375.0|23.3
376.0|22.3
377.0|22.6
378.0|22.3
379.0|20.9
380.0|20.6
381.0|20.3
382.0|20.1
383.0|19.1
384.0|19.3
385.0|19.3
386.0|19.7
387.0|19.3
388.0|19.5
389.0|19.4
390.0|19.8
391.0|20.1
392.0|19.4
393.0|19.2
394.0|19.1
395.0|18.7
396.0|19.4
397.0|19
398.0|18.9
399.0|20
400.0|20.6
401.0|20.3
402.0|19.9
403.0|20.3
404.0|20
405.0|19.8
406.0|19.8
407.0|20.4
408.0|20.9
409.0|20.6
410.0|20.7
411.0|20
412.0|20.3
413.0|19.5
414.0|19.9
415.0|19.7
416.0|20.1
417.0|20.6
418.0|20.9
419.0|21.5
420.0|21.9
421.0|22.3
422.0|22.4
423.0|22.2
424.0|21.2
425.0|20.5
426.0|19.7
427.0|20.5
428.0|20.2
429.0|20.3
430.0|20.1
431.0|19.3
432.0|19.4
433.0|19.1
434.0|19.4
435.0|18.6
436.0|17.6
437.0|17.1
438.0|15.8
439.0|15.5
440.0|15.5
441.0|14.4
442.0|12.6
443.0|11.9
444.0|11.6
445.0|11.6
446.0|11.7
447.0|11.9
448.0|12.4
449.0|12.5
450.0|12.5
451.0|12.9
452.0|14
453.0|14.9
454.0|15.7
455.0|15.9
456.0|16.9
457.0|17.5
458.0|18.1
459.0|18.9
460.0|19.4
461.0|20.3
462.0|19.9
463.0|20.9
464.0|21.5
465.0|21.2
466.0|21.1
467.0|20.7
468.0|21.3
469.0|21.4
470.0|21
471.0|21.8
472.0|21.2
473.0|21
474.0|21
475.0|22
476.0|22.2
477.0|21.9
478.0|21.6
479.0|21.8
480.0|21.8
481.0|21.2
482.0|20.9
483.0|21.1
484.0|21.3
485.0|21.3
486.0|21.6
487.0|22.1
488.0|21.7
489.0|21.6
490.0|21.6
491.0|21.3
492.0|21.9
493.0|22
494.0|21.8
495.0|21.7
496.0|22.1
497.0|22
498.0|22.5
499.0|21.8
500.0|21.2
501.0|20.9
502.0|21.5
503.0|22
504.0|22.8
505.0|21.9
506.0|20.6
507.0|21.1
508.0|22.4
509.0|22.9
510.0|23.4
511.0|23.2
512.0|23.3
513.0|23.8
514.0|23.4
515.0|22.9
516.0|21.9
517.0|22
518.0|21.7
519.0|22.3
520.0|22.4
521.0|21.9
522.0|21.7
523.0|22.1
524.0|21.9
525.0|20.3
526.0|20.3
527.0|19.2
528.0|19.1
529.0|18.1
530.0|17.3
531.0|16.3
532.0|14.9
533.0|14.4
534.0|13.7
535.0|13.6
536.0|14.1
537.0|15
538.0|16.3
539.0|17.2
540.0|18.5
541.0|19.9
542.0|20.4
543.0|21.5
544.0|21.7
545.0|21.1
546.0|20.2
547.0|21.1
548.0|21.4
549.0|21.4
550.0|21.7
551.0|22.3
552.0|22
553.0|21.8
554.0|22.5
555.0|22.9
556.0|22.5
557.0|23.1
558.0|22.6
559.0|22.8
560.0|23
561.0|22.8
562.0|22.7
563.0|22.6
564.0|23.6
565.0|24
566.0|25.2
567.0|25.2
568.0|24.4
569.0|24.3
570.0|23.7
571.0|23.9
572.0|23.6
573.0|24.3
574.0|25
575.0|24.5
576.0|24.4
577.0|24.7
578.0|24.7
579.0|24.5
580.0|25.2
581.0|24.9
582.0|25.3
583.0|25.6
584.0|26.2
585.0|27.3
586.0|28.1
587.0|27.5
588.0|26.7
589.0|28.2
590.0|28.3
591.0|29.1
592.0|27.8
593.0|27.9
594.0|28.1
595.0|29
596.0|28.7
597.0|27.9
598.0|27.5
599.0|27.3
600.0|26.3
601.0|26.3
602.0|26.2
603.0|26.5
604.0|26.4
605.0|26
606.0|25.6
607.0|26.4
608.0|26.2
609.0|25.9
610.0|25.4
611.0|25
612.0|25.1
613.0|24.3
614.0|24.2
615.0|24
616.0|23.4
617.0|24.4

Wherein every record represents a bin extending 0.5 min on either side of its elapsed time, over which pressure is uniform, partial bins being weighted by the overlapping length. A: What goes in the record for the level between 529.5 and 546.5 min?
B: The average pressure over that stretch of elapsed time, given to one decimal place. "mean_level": 17.4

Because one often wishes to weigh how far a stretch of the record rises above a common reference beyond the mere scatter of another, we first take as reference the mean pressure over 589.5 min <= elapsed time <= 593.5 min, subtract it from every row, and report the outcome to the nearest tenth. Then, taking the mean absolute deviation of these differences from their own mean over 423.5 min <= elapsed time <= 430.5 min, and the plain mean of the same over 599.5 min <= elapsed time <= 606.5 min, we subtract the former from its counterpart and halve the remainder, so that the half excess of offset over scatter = -1.2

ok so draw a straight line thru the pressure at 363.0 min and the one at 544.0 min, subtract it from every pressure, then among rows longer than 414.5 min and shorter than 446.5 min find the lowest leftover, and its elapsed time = 444.0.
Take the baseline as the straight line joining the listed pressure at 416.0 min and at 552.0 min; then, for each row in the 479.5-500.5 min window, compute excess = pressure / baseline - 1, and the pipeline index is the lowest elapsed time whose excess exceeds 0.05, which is 498.0 min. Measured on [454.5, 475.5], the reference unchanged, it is 475.0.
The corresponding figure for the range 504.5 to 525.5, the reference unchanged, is 509.0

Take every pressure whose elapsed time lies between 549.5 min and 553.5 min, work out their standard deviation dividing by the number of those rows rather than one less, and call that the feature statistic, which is 0.23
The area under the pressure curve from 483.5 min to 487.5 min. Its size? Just 86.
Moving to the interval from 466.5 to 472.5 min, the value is 127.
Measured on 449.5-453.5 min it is 54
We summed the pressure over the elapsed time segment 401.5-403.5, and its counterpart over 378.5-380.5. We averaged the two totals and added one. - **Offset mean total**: 42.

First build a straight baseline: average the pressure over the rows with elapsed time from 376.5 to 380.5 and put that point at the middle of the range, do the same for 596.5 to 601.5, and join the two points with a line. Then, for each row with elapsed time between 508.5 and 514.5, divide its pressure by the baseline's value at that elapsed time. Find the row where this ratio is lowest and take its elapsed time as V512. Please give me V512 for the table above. 509.0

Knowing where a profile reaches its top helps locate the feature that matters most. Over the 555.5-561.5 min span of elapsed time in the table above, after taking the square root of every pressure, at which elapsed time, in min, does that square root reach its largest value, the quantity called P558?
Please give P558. 557.0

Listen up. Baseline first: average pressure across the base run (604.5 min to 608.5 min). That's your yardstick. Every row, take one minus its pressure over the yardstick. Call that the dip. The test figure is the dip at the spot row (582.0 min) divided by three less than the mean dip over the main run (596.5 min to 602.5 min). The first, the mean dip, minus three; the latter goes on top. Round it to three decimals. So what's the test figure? -0.009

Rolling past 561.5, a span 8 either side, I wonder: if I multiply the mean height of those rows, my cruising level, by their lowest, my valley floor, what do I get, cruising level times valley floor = 526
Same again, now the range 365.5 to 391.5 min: 401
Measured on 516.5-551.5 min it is 263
